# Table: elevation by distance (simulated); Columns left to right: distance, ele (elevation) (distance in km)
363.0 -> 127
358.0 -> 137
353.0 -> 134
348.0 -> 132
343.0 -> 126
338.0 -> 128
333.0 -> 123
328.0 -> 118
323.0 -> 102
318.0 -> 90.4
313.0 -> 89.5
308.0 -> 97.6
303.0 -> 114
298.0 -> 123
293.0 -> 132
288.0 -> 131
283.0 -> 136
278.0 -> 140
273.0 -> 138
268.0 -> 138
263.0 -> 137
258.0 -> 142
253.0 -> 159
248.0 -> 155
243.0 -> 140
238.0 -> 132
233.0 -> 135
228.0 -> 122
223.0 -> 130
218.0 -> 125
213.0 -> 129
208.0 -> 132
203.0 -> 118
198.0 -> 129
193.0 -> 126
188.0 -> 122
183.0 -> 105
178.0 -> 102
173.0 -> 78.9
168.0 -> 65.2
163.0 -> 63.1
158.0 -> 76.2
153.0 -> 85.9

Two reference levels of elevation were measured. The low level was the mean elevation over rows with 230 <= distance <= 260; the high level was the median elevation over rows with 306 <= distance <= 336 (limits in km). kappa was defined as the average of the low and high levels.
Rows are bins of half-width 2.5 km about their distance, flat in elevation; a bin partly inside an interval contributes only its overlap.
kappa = 122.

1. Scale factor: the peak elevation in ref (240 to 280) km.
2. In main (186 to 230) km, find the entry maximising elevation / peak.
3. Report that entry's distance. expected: 208.0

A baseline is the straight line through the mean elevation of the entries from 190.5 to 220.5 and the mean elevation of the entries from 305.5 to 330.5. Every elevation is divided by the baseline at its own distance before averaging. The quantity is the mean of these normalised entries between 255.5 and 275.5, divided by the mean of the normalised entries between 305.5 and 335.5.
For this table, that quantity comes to 1.2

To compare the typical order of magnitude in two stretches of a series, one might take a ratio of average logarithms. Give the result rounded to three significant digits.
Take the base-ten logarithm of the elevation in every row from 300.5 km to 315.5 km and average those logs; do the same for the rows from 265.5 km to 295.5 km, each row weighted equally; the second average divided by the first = 1.07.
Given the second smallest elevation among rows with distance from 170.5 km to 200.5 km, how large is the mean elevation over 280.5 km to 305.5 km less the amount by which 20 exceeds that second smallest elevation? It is 209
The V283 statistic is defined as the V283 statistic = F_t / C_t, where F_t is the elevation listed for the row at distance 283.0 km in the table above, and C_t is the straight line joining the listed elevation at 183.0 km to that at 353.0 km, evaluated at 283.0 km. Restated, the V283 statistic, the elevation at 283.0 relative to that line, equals 1.11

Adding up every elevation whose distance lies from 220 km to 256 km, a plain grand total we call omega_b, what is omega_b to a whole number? 973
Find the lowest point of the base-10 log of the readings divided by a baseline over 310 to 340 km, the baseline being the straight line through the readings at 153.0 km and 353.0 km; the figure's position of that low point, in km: 313.0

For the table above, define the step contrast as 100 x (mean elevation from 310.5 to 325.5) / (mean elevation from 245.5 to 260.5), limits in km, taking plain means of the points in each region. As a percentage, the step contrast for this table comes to 62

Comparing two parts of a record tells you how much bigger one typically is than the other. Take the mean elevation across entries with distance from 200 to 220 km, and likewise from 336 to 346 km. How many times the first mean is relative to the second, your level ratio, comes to 0.99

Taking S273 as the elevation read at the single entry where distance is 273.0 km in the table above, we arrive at 138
